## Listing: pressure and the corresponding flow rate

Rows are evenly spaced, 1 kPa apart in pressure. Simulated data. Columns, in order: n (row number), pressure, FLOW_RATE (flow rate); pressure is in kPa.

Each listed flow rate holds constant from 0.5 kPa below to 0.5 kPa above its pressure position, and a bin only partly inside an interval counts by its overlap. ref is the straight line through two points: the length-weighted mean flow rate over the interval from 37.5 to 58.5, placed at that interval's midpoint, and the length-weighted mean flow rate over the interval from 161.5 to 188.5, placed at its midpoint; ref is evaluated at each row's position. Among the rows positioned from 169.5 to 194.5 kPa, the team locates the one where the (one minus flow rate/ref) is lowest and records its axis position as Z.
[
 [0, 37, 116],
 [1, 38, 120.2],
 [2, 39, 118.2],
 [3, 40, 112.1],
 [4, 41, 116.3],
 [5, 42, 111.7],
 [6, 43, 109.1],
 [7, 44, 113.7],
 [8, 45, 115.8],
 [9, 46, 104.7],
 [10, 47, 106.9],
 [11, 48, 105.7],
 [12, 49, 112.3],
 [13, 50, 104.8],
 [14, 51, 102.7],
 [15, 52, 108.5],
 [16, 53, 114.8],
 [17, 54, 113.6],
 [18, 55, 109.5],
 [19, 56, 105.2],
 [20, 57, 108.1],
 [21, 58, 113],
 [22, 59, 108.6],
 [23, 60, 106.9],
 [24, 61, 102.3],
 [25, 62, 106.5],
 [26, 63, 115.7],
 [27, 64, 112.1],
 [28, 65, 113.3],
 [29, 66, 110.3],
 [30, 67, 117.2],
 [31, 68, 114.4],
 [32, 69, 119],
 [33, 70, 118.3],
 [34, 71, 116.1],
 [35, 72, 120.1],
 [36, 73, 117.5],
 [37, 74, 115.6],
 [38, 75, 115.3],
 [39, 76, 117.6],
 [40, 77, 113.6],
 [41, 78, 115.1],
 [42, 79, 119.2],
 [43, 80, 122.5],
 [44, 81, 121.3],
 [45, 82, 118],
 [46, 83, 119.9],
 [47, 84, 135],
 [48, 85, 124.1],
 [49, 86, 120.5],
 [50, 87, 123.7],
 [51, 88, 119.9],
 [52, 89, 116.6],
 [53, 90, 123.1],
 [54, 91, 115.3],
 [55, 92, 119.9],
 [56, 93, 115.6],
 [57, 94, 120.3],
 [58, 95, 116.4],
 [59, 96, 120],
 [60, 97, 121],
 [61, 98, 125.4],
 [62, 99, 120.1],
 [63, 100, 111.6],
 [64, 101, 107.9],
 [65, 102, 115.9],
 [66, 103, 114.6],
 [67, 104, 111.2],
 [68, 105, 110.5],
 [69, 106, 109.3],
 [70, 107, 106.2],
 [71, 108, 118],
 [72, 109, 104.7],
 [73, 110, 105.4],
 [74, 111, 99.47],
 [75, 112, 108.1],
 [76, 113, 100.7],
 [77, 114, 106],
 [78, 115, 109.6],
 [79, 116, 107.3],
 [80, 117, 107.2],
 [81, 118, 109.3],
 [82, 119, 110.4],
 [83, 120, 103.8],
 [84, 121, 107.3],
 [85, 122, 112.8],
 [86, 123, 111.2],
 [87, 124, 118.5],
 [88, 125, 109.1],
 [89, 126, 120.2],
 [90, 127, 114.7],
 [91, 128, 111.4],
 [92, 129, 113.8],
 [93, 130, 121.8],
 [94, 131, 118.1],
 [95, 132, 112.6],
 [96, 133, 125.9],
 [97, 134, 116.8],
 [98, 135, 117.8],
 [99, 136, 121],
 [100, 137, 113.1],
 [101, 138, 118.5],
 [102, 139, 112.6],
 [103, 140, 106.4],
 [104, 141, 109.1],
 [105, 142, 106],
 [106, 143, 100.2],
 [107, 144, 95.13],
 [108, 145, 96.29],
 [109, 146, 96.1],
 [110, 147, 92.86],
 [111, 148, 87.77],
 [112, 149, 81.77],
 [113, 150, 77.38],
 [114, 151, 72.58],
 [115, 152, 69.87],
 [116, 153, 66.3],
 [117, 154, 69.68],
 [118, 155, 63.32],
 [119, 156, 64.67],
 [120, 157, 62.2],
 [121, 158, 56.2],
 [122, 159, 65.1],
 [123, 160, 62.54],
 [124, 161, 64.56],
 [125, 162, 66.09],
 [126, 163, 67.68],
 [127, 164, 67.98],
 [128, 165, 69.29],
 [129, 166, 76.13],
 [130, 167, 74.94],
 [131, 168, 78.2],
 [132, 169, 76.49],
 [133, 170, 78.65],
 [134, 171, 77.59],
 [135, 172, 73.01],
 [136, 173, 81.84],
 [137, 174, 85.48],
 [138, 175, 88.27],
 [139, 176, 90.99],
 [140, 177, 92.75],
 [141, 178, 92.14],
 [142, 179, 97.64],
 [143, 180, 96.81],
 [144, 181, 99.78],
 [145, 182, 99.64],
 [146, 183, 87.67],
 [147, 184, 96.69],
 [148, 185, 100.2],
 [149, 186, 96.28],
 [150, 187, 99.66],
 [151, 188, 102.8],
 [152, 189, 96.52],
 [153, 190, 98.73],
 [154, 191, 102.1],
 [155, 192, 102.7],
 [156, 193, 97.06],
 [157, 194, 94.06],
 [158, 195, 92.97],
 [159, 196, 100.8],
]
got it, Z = 192 kPa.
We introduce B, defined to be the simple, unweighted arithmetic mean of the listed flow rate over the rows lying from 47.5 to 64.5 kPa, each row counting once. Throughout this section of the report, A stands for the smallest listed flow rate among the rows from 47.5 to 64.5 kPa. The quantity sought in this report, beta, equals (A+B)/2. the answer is 106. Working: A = 102.3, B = 109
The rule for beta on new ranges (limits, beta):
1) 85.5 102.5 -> 113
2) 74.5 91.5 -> 117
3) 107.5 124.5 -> 104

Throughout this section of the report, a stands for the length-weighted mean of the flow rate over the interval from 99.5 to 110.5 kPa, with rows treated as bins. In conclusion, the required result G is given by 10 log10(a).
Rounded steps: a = 110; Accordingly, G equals 20.4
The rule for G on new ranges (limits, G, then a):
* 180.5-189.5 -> 19.9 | 98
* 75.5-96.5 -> 20.8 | 120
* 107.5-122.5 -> 20.3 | 107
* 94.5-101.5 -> 20.7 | 117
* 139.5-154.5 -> 19.5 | 88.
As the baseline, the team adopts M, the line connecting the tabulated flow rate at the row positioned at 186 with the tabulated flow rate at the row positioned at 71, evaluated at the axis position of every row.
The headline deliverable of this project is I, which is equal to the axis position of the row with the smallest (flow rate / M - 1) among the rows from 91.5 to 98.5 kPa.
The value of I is 93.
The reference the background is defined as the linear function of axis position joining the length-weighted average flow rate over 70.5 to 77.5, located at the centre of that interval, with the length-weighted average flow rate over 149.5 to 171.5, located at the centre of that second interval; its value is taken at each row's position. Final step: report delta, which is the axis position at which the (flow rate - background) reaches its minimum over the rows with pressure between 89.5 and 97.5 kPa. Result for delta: 91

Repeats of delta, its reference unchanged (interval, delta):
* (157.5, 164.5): 158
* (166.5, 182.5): 167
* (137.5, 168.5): 158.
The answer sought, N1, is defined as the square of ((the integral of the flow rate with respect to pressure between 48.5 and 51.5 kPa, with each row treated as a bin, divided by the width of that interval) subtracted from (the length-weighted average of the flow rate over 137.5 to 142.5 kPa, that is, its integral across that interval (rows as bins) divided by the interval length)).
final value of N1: 15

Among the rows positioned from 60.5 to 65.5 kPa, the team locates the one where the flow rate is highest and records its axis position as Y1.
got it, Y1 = 63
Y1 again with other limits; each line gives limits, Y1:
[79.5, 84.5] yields 84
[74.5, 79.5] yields 79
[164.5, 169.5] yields 168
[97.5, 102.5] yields 98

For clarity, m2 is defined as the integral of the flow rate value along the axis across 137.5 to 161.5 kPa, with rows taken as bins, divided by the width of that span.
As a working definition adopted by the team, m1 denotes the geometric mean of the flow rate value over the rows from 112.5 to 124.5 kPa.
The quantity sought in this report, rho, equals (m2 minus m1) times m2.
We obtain -2112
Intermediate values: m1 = 109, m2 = 83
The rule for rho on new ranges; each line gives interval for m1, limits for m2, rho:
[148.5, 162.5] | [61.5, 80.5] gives 5642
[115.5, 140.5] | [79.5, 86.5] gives 1170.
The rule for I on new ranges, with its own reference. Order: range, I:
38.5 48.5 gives 46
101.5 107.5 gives 107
